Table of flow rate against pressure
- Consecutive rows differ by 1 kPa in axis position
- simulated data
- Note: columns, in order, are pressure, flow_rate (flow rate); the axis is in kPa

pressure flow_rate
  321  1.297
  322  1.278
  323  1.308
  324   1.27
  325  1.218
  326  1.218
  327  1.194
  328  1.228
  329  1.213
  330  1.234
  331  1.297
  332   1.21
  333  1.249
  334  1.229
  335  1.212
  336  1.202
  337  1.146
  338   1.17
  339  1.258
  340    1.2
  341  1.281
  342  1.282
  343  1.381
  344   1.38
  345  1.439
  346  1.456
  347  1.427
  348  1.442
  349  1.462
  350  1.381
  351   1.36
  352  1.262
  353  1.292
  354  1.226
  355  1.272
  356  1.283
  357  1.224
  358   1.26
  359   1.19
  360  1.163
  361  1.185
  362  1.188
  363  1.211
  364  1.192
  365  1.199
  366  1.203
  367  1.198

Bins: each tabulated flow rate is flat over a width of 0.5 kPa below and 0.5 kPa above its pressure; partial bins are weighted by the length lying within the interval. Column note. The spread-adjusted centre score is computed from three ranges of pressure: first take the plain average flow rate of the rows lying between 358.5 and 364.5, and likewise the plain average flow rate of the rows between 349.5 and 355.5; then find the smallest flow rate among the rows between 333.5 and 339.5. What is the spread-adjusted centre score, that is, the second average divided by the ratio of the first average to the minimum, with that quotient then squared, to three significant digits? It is 1.57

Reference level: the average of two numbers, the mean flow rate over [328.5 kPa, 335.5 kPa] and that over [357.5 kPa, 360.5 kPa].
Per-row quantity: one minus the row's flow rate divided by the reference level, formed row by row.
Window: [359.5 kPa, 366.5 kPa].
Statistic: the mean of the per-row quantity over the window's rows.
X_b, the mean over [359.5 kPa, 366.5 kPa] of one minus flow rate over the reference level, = 0.023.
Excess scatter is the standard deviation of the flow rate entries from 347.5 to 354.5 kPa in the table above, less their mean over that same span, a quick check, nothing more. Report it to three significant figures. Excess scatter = -1.26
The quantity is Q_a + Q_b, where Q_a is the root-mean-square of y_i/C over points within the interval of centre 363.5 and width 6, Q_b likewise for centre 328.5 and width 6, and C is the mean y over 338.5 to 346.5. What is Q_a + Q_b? 1.82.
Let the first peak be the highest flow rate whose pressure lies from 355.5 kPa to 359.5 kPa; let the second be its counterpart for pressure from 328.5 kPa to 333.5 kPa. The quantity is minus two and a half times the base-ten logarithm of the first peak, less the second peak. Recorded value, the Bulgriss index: -1.57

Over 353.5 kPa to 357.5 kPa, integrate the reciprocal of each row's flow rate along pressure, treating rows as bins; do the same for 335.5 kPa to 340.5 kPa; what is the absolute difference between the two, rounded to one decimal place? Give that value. 1.0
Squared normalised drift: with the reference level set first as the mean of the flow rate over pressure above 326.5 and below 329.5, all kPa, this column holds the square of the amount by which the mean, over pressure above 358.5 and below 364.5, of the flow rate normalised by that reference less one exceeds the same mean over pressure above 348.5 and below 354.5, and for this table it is 0.014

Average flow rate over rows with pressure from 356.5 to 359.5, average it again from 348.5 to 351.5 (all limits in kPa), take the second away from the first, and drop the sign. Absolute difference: 0.18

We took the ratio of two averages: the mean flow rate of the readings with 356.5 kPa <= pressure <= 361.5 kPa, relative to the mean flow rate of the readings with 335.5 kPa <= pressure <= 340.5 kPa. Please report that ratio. 1.01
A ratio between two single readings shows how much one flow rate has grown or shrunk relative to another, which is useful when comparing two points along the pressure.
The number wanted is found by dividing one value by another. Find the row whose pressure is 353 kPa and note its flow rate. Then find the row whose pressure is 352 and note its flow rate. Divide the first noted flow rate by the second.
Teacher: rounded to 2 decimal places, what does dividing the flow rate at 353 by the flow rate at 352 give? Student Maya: 1.02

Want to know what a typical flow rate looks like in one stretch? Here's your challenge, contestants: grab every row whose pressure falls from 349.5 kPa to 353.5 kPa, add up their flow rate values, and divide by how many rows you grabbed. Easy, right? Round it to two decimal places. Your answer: 1.32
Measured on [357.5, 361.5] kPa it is 1.20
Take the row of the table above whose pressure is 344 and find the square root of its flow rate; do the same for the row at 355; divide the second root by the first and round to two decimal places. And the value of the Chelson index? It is 0.96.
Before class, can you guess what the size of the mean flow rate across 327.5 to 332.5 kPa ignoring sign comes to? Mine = 1.24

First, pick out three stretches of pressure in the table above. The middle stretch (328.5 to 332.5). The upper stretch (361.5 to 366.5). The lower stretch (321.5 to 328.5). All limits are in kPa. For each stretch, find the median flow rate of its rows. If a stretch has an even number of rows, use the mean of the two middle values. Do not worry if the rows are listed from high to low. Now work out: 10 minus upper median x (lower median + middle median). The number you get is 7.1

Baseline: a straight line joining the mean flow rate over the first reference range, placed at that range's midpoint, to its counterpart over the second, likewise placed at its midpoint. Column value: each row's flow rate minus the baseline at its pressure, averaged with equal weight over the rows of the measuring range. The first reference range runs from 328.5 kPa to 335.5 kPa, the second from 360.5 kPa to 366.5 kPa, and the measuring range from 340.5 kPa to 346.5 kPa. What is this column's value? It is 0.15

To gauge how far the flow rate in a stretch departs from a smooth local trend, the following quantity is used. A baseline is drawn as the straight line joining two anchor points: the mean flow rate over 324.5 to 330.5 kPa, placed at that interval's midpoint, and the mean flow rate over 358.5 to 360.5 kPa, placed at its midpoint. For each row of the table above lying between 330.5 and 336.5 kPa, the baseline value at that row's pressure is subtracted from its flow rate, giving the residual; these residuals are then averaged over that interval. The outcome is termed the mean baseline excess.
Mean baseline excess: 0.02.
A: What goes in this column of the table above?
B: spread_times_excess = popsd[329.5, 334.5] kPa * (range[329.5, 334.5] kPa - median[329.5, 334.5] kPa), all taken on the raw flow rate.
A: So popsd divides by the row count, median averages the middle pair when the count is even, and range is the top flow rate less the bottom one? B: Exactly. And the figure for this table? -0.034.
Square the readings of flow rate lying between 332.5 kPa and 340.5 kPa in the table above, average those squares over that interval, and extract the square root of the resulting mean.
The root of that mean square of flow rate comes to 1.209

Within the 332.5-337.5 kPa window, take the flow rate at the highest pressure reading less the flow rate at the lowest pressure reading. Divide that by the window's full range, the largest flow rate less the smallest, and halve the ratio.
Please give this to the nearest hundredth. -0.50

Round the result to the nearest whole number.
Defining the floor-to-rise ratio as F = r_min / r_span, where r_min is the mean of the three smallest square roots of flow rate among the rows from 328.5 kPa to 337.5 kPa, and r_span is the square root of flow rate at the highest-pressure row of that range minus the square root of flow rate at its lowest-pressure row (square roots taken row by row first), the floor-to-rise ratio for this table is -35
